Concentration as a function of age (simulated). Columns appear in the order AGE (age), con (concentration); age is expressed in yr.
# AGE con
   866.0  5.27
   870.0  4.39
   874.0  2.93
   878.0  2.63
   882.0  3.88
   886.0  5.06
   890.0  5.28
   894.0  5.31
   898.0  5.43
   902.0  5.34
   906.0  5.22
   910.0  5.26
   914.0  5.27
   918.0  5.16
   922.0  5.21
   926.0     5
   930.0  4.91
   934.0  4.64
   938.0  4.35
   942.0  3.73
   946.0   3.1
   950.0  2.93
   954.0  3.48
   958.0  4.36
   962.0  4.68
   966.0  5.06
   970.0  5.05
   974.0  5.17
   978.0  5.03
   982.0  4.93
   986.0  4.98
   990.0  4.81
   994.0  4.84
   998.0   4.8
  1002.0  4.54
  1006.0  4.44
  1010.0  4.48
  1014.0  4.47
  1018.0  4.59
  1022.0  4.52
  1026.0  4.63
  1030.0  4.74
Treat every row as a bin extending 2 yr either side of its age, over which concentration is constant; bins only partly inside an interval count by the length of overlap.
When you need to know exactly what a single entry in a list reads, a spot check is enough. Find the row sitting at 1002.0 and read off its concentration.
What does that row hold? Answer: 4.54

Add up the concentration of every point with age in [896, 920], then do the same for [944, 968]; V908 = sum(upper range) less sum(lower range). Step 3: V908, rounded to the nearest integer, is -8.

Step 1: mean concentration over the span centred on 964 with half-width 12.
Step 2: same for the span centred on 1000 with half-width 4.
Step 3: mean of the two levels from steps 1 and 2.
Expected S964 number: 4.7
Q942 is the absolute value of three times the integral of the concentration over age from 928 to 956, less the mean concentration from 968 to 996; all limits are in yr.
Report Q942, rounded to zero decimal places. 321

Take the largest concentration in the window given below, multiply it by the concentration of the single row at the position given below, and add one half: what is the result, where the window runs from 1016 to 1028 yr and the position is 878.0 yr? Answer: 13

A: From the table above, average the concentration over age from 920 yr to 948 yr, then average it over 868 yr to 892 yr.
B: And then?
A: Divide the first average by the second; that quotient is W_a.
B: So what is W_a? 1.10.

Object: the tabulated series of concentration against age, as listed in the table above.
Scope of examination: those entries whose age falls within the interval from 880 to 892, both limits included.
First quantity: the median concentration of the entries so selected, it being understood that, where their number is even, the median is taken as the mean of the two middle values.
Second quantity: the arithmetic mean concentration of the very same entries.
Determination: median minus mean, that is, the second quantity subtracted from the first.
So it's 0.32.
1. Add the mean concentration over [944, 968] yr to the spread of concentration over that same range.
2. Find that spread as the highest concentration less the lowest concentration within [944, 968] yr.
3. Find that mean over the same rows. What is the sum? 6.1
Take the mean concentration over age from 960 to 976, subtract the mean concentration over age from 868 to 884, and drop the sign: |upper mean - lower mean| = 1.5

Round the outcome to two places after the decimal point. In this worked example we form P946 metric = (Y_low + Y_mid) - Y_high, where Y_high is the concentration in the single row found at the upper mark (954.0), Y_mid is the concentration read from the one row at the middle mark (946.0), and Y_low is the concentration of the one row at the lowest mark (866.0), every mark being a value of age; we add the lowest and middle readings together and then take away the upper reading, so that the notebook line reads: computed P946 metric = 4.89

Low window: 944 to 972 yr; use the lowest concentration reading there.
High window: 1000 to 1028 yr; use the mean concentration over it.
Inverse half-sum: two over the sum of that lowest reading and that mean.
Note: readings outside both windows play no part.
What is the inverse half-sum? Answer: 0.268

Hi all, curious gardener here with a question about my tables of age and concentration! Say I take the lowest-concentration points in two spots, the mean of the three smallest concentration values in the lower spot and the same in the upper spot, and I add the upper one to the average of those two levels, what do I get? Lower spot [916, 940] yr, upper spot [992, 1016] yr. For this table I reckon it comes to 9.01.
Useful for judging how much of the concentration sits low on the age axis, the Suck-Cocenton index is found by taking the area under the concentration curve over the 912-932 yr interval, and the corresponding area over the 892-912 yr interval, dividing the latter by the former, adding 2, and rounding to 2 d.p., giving 3.04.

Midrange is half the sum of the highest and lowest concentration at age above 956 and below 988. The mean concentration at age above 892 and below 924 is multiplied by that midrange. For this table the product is 25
